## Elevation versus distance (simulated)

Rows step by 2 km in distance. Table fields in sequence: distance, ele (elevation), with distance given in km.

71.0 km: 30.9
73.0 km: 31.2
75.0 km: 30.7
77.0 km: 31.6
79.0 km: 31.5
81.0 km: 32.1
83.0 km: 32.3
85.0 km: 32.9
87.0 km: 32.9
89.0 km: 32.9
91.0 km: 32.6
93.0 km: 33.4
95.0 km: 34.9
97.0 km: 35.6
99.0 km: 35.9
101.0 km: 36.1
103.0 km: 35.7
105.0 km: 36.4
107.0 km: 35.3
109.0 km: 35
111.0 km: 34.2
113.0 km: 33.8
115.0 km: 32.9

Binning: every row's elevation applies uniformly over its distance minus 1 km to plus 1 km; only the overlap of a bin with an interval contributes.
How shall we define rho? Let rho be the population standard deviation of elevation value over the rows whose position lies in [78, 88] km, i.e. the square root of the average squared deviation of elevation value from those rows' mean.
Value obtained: 0.53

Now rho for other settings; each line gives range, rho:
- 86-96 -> 0.82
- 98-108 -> 0.37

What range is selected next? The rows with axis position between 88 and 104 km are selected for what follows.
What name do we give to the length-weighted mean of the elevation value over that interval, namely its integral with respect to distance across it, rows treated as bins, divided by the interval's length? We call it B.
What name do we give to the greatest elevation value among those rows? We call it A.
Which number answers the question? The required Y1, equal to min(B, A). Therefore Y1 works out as 34.6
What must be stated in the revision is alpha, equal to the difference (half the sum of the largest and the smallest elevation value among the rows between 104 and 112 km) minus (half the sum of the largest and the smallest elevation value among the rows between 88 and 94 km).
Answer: 2.3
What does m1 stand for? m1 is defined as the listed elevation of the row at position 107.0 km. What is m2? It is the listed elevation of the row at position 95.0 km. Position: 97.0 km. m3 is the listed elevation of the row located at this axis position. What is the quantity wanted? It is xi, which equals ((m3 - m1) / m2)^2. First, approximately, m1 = 35.3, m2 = 34.9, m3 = 35.6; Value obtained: 0.000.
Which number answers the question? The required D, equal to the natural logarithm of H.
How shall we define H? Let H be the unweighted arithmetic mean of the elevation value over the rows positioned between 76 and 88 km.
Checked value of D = 3.47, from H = 32.2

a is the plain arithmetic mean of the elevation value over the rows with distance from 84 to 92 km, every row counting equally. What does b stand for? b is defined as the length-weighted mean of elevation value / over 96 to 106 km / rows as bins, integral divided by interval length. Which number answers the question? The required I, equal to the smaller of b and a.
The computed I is 32.8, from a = 33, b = 35.9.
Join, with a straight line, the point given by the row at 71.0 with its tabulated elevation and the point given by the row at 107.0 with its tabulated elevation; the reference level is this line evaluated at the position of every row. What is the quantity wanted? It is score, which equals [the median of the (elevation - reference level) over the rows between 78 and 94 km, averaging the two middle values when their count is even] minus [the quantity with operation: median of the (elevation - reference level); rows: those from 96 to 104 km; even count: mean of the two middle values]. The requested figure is -1.7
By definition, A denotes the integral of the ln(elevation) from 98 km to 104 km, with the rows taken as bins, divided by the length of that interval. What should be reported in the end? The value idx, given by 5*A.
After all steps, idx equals 17.9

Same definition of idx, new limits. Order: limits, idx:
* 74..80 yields 17.2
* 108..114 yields 17.7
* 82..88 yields 17.4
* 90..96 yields 17.6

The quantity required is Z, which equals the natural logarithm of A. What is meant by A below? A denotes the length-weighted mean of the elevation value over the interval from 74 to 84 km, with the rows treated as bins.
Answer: 3.45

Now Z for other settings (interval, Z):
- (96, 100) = 3.58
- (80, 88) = 3.48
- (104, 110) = 3.57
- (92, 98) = 3.54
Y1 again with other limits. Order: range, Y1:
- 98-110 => 35.7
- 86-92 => 32.8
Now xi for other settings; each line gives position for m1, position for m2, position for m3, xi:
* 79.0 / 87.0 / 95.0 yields 0.011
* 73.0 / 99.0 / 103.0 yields 0.016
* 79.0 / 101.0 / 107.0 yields 0.011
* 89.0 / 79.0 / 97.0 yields 0.007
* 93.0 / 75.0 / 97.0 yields 0.005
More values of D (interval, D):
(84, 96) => 3.50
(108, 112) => 3.54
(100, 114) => 3.56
